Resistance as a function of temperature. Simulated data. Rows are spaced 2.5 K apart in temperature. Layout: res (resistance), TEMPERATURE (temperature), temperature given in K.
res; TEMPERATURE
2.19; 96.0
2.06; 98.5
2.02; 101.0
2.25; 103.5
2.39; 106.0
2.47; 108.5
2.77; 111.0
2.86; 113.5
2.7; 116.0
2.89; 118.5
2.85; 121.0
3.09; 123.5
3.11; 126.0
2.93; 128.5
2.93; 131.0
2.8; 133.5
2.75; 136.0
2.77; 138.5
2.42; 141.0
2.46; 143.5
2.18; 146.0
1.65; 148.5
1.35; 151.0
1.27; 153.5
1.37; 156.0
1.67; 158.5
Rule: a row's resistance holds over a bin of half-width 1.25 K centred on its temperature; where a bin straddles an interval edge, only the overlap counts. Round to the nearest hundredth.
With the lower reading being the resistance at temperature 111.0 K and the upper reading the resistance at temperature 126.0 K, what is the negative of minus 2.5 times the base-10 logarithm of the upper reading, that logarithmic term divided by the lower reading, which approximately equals 0.44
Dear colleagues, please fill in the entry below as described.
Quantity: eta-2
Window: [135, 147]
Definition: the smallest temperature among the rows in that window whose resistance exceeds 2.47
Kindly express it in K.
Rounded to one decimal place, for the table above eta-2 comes 136.0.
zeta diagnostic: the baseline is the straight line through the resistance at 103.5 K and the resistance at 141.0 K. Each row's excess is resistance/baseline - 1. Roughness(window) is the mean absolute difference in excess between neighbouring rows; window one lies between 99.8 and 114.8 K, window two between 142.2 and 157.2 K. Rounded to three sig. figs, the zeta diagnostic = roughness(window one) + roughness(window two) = 0.176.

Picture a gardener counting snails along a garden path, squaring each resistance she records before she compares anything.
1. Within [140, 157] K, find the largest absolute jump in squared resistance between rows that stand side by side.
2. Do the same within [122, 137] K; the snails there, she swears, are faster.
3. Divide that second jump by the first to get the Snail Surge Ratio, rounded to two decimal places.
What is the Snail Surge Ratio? 0.54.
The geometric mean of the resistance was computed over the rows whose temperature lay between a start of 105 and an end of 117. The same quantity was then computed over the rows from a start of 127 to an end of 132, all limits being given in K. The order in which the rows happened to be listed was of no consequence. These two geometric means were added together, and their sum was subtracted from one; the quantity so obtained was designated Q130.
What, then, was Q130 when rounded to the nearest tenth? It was -4.6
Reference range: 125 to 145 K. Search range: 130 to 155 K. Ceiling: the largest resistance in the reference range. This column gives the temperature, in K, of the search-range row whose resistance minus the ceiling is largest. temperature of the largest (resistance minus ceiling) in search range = 131.0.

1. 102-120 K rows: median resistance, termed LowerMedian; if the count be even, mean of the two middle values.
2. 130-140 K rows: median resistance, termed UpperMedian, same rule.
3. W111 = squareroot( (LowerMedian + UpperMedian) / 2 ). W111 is 1.66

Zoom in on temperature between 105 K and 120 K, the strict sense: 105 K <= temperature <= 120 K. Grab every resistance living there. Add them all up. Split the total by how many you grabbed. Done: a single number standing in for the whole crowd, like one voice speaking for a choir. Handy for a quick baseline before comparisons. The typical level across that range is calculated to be 2.7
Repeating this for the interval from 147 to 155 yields 1.4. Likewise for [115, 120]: 2.8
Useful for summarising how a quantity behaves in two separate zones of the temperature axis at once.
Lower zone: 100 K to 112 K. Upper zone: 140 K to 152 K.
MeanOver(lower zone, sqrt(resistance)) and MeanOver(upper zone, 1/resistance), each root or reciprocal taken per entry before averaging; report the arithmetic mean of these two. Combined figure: 1.03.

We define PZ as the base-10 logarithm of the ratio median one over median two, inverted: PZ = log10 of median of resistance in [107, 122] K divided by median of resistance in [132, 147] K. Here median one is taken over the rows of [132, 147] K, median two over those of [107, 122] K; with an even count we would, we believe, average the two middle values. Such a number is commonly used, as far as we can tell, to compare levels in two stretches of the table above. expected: 0.03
